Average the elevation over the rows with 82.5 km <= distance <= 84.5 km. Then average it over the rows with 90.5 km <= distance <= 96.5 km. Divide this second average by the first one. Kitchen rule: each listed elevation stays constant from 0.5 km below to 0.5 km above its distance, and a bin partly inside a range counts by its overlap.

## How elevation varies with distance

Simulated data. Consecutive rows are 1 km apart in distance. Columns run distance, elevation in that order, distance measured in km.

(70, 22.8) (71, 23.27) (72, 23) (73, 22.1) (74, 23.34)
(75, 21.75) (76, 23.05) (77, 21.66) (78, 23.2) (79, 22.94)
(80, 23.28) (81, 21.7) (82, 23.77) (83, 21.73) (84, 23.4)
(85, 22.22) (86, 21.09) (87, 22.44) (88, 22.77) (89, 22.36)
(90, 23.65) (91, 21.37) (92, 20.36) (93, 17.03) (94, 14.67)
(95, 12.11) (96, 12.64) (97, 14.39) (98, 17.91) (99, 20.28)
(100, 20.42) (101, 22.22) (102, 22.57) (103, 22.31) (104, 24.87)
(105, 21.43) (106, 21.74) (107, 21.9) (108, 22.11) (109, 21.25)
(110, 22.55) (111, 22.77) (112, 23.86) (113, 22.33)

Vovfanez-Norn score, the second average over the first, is 0.73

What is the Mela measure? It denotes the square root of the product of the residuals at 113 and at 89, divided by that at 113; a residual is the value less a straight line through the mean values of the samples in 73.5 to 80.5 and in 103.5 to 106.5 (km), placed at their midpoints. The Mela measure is -1.0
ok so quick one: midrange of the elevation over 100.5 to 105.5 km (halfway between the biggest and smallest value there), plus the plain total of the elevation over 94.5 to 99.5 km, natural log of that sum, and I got 4.61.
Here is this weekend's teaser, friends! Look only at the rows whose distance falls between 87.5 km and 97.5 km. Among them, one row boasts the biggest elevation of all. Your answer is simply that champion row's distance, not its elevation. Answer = 90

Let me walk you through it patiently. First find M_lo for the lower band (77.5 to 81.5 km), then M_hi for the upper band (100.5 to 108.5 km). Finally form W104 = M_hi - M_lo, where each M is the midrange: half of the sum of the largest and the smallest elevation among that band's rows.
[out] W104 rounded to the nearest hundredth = 0.66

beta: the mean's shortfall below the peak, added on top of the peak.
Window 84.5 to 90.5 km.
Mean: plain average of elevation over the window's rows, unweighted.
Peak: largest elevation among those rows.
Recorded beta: 24.9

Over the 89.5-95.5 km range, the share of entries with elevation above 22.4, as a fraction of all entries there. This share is 0.2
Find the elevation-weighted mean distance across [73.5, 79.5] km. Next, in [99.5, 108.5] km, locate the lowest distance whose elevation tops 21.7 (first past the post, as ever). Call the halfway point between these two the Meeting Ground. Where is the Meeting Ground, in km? 88.8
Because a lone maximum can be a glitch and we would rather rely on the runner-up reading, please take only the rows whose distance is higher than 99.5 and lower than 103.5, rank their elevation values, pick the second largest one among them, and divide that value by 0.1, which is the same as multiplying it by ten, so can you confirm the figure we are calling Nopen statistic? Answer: 223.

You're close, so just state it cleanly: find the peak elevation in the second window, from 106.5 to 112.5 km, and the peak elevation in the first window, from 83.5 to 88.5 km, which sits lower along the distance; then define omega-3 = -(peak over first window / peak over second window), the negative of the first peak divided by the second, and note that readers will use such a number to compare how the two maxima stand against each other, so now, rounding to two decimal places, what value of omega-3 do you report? -0.98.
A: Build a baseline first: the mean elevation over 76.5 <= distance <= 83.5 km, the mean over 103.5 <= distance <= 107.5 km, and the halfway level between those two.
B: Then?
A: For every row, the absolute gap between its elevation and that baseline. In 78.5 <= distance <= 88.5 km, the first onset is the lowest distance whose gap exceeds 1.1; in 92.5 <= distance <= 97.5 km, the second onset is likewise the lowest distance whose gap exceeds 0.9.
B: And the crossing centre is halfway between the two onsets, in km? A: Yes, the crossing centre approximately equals 87.5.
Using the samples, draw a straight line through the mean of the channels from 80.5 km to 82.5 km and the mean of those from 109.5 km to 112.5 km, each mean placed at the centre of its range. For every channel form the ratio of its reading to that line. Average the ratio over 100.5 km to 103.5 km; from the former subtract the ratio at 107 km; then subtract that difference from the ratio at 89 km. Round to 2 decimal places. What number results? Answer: 0.96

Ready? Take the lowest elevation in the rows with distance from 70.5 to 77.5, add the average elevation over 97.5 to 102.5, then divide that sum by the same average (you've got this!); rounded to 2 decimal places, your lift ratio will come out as 2.05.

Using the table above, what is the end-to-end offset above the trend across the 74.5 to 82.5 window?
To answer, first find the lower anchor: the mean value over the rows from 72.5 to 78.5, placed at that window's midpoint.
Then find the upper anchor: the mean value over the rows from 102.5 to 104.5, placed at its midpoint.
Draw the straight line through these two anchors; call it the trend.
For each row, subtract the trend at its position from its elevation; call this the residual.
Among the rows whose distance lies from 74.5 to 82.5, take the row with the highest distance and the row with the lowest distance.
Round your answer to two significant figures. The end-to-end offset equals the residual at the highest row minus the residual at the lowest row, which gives 1.8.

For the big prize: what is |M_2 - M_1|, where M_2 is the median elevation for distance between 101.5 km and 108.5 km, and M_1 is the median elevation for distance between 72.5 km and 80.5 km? 1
